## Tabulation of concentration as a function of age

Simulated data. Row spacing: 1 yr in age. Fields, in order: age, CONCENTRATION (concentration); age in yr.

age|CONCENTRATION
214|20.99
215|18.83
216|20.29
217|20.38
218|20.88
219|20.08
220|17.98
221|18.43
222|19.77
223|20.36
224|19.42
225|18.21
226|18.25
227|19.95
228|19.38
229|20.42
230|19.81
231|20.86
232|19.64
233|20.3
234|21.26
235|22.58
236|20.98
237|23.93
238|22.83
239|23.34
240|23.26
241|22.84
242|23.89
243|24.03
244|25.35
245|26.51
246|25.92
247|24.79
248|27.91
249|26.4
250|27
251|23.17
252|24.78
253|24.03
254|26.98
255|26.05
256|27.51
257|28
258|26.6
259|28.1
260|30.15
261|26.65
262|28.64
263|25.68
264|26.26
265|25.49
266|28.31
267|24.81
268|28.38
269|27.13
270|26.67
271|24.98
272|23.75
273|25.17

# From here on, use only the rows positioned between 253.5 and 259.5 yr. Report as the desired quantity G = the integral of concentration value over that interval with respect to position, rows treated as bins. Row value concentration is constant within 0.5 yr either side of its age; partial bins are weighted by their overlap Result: 163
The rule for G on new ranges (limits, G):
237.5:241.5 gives 92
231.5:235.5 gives 84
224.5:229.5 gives 96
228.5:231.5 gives 61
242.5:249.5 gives 181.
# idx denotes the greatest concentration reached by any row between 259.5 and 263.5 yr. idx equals 30.15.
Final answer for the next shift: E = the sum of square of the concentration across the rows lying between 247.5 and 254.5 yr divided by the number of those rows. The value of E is 666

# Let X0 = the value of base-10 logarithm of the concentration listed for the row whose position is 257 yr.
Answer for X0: 1.45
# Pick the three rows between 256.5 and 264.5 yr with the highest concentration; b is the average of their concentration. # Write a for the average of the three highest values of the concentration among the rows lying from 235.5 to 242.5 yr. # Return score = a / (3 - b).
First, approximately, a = 24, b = 29.0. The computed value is -0.91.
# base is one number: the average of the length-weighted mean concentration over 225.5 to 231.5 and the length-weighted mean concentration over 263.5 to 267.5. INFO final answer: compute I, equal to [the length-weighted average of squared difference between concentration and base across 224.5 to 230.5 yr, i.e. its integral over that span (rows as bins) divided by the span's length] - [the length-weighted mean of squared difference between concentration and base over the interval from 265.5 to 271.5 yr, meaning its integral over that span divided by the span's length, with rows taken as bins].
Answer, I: -2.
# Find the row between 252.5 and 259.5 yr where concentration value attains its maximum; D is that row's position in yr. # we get 259 yr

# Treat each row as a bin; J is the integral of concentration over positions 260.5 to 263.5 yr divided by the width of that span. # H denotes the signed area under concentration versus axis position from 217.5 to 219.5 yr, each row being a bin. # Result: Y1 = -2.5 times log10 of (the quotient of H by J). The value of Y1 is -0.5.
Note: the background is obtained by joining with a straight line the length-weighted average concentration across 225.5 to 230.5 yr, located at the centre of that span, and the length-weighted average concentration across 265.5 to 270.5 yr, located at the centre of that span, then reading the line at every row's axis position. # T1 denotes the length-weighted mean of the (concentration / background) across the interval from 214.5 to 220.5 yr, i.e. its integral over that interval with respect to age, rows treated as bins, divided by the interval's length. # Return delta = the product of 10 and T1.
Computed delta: 11.2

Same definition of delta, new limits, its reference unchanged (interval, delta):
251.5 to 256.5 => 10.6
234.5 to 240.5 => 10.7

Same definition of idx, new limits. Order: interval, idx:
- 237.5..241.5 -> 23.34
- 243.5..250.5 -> 27.91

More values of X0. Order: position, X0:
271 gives 1.40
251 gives 1.36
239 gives 1.37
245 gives 1.42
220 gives 1.25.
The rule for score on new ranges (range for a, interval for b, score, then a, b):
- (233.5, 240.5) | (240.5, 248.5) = -0.99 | 24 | 26.8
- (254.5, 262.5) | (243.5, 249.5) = -1.21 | 29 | 26.9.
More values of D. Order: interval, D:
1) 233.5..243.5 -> 243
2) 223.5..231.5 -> 231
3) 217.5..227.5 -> 218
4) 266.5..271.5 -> 268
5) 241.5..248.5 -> 248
